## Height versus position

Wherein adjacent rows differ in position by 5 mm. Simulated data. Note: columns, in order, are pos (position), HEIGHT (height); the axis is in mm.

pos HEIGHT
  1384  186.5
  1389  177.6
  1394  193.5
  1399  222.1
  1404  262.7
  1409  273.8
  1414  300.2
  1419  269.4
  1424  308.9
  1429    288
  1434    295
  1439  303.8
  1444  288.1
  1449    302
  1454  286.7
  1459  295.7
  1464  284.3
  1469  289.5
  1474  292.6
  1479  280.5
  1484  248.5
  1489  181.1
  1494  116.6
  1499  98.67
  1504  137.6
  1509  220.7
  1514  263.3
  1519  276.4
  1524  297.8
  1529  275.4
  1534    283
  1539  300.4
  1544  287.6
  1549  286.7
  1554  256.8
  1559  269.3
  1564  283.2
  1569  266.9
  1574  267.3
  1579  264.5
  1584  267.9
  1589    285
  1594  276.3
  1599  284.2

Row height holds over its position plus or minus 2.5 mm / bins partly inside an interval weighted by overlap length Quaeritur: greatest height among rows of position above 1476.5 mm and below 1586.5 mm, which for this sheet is 300.4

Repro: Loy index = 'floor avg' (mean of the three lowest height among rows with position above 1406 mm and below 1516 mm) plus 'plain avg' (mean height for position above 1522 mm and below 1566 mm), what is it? 400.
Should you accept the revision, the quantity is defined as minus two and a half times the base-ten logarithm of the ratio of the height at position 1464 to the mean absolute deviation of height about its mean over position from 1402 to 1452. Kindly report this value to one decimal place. -3.4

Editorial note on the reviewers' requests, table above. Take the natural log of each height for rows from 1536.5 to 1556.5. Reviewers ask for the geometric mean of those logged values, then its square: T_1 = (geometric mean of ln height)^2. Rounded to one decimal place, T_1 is 31.8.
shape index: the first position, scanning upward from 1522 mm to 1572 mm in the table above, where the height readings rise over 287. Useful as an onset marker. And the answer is 1524 mm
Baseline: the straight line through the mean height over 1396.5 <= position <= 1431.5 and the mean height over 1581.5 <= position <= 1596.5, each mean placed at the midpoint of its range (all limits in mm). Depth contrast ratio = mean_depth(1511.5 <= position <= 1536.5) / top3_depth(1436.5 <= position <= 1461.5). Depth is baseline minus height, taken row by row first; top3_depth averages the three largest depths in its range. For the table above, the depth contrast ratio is 0.22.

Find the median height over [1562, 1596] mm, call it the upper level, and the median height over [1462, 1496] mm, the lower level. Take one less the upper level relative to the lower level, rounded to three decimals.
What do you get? 0.045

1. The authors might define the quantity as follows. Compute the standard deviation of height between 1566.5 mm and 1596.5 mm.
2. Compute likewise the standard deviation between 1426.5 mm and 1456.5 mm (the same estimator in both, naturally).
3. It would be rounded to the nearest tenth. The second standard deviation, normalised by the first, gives 1.0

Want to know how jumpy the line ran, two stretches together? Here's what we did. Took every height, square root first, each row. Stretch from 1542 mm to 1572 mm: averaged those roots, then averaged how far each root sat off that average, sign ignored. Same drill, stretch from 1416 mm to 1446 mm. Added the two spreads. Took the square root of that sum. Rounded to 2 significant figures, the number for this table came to 0.79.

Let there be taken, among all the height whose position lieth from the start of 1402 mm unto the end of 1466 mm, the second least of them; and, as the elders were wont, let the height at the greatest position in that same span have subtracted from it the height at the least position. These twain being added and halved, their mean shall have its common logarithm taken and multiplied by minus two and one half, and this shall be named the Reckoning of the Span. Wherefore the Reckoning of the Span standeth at -5.41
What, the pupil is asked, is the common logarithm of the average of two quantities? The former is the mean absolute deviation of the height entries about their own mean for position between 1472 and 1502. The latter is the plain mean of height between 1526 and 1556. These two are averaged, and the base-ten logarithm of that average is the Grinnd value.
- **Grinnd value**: 2.25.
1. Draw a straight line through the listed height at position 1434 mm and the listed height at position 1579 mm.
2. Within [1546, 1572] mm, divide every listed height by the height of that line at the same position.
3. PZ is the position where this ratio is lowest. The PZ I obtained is 1554 mm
